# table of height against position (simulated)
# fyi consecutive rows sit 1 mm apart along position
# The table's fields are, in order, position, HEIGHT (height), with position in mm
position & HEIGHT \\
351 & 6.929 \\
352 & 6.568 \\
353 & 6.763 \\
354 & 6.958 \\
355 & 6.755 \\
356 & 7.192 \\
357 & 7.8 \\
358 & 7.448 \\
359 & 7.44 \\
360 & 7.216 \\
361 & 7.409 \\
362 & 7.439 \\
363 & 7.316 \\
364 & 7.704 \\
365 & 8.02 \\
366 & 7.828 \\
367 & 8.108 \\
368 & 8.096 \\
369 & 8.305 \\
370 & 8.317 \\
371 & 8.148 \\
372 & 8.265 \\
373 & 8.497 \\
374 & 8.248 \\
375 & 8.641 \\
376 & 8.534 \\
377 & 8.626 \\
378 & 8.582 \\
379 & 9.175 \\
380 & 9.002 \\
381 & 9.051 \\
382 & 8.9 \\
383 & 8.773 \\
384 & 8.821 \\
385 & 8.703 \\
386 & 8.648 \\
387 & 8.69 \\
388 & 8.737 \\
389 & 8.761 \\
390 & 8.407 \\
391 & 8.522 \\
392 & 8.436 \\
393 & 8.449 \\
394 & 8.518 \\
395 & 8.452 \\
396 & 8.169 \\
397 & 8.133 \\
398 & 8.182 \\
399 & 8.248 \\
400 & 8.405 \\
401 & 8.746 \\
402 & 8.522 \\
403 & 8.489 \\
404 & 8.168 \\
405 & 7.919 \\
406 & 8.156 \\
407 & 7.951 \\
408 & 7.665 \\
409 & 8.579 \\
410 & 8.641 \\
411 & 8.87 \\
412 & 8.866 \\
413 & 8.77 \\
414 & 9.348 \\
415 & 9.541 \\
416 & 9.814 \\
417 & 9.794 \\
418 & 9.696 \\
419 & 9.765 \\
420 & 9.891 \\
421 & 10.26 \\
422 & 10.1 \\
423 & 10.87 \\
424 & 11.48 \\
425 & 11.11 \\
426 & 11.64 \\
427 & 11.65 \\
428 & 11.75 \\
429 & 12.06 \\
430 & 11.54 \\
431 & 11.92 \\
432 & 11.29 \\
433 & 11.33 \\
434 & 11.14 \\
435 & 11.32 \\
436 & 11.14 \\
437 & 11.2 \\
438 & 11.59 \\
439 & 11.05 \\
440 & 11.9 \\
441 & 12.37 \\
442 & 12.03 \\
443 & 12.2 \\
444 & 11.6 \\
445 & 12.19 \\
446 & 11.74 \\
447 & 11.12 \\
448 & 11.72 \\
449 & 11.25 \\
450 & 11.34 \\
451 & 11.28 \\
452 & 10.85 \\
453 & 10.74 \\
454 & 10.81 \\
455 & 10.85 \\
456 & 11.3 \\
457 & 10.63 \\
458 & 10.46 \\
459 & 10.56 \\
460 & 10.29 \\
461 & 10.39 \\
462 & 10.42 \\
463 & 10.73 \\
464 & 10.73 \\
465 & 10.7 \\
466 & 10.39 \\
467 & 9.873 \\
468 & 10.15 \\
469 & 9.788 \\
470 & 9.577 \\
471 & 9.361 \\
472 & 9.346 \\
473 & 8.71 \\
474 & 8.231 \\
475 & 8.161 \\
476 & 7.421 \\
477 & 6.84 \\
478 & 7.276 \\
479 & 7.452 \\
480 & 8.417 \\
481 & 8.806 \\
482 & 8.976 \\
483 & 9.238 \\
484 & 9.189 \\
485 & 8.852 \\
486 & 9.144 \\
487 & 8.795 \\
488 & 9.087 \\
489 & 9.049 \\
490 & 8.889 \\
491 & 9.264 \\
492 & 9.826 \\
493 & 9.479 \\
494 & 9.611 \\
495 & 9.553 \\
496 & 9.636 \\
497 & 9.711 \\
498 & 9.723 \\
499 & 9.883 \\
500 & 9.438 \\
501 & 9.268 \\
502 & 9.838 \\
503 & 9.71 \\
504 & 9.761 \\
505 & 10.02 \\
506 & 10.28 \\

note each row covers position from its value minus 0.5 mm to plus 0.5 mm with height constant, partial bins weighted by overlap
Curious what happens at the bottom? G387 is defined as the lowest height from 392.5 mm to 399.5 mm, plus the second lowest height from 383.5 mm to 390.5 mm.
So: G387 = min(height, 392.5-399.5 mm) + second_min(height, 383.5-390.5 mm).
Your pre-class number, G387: 16.8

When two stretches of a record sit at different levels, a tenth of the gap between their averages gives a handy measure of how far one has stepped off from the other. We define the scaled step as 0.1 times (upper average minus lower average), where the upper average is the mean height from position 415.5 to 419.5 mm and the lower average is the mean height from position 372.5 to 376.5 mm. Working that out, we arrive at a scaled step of 0.129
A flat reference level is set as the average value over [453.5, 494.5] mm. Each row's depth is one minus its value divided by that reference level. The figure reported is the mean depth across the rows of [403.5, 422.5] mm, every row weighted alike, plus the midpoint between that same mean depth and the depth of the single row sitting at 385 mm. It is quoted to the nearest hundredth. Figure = 0.10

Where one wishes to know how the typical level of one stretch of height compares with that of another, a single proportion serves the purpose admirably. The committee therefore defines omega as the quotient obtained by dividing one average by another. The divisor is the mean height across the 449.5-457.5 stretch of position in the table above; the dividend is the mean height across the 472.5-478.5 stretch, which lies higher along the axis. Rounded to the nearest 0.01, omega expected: 0.71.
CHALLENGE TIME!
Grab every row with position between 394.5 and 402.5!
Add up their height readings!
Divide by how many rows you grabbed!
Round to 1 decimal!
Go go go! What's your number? 8.4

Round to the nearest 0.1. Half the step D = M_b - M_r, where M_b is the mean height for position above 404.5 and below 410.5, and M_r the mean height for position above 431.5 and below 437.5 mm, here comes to -1.5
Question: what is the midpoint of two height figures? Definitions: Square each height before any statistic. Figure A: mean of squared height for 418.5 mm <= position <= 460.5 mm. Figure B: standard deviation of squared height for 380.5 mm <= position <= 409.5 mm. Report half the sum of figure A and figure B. 65.8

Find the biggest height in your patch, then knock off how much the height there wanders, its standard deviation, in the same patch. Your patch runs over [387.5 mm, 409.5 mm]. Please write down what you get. 8.5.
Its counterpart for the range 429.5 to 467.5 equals 11.8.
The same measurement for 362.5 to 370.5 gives 8.0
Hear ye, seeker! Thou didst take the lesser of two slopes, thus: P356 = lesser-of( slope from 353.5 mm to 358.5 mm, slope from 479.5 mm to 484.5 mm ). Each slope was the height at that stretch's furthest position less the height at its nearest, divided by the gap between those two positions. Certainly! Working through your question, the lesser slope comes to 0.12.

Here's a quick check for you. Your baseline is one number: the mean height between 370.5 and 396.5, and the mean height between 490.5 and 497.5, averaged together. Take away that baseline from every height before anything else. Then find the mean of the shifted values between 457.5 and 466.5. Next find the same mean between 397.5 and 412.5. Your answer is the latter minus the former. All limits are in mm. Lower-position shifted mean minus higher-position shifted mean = -2.2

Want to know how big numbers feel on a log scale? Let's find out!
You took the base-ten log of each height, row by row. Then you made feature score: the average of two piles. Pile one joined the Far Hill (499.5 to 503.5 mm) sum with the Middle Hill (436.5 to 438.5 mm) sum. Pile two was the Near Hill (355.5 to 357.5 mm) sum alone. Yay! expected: 3.9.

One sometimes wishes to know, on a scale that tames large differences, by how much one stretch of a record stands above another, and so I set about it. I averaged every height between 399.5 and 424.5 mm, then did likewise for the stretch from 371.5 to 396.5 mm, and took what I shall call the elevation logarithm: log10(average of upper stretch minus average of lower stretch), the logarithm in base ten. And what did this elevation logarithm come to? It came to -0.29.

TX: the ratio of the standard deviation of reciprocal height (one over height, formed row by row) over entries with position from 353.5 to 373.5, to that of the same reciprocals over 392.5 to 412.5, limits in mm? 1.8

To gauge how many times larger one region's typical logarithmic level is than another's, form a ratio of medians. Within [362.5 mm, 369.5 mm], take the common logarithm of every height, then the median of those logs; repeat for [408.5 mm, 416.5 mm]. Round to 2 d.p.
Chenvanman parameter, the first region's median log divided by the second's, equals 0.95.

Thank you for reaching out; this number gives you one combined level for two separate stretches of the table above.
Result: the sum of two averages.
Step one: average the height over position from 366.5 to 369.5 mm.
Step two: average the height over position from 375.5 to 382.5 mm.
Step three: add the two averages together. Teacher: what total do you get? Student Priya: 17.0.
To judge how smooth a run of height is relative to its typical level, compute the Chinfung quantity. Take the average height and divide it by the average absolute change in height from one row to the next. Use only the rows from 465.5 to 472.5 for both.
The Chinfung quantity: 37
